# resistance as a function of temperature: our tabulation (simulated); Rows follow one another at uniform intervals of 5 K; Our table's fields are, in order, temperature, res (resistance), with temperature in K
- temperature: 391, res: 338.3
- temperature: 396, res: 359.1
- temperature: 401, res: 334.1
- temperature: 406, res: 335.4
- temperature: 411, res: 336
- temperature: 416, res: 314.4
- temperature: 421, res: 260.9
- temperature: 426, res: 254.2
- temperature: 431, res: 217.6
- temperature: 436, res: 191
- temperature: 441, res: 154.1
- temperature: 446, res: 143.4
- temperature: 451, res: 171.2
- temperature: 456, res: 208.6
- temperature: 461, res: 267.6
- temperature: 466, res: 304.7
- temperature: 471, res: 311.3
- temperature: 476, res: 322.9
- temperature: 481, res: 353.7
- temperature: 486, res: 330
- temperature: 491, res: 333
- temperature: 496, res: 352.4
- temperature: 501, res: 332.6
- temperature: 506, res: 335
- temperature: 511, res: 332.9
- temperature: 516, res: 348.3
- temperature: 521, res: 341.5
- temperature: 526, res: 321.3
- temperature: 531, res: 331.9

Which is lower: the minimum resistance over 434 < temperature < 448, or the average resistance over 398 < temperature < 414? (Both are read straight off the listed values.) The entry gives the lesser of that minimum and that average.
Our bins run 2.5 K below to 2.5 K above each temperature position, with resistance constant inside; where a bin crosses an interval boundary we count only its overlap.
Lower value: 143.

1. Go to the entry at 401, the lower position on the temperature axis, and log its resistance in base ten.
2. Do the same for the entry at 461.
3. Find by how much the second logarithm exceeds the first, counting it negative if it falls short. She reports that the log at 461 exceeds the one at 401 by -0.10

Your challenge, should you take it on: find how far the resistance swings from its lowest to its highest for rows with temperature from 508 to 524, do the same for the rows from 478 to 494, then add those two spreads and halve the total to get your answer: 20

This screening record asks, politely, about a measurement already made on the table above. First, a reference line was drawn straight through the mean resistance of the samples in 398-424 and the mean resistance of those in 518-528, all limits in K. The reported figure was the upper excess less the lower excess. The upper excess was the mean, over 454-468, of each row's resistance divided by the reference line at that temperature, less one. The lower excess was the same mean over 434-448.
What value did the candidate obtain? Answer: 0.30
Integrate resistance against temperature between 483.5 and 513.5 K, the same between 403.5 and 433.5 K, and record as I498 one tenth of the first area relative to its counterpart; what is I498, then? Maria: 0.117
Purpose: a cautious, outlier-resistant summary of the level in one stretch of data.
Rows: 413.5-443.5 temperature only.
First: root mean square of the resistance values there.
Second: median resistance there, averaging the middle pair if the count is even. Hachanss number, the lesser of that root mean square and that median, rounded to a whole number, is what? 236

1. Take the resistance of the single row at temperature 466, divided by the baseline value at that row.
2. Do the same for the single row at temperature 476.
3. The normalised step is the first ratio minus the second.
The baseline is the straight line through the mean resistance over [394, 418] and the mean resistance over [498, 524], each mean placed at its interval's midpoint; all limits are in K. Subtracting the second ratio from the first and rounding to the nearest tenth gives -0.1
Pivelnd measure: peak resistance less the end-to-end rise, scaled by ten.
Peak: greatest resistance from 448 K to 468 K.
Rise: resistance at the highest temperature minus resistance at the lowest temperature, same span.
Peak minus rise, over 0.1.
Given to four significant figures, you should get 1712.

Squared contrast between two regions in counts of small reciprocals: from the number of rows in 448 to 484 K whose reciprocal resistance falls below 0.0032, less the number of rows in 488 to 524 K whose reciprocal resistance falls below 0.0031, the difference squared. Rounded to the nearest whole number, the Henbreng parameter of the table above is 25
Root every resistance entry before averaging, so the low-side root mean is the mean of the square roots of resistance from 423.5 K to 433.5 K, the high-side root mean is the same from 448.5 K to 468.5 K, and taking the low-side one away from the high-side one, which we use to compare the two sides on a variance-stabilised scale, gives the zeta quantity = 0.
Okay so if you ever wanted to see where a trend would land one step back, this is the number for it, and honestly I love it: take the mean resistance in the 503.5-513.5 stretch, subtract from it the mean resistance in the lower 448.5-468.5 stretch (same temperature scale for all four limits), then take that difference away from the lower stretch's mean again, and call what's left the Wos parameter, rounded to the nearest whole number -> 142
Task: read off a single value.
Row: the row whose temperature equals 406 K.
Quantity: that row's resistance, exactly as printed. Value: 335.4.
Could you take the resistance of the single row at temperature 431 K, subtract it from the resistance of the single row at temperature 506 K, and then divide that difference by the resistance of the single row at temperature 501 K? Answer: 0.35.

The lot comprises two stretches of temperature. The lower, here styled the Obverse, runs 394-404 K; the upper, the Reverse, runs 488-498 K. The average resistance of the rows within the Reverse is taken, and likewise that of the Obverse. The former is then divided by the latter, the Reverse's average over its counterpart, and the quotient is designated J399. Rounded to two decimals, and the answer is 0.99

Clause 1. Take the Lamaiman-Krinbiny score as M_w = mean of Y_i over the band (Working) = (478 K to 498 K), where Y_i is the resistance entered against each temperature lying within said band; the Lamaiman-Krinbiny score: 342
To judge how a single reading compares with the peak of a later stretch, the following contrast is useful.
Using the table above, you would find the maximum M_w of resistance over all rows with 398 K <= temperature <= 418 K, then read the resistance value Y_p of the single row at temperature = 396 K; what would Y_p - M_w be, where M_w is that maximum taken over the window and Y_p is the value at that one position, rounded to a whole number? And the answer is 23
